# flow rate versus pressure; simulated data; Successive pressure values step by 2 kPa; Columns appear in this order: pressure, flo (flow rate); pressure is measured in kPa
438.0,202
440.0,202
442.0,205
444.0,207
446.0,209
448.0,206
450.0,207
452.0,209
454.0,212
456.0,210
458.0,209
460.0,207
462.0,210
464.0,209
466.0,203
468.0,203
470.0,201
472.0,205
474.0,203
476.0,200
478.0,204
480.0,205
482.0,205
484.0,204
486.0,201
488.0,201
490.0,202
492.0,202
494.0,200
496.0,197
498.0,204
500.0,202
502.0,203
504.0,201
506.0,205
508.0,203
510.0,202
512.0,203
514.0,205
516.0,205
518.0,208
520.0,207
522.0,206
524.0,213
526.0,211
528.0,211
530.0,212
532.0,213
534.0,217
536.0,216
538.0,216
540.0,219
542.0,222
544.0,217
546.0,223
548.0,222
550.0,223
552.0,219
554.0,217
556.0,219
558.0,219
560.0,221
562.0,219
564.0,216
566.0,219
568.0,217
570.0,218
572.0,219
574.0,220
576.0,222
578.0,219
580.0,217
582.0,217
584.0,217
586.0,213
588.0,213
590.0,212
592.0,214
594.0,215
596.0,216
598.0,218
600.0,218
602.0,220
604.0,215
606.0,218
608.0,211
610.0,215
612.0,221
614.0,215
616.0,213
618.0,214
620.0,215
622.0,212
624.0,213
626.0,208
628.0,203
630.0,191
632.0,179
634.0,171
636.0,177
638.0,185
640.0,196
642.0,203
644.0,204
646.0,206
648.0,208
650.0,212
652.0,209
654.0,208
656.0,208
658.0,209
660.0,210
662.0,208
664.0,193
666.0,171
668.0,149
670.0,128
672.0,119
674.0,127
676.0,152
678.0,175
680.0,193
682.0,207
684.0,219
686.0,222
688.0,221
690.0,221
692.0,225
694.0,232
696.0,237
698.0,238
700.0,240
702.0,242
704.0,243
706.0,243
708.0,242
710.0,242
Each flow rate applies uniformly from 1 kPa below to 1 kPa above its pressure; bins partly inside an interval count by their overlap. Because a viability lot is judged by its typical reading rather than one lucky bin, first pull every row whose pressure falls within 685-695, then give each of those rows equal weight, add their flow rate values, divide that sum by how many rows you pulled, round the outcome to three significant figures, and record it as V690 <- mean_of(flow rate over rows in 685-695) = 224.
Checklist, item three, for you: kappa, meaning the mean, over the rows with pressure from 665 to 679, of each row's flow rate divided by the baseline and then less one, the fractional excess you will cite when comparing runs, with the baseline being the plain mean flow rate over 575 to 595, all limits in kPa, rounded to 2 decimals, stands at -0.32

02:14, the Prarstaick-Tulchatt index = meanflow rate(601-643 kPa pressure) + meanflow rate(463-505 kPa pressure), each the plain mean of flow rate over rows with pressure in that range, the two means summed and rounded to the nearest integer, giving 407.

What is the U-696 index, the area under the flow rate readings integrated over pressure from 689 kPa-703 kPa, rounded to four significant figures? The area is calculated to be 3270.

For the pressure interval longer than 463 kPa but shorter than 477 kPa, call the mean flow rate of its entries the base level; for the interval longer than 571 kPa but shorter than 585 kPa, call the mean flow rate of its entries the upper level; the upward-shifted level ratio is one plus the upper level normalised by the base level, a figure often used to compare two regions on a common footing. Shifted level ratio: 2.08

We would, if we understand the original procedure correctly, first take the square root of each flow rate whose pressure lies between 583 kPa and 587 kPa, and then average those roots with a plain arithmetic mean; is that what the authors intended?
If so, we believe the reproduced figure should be 14.7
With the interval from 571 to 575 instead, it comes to 14.8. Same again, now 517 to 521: 14.4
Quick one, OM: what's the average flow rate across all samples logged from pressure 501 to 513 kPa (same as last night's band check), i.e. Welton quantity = 203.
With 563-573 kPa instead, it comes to 218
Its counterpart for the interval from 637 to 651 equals 202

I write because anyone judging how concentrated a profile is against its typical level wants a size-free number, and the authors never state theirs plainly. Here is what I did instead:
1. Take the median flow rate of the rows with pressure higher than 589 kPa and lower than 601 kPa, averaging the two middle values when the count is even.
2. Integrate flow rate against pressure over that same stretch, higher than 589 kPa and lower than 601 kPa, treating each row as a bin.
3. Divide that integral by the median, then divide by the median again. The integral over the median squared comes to 0.056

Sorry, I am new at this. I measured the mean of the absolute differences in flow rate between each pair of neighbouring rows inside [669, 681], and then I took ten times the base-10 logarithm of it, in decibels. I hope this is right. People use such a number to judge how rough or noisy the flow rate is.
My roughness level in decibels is 12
